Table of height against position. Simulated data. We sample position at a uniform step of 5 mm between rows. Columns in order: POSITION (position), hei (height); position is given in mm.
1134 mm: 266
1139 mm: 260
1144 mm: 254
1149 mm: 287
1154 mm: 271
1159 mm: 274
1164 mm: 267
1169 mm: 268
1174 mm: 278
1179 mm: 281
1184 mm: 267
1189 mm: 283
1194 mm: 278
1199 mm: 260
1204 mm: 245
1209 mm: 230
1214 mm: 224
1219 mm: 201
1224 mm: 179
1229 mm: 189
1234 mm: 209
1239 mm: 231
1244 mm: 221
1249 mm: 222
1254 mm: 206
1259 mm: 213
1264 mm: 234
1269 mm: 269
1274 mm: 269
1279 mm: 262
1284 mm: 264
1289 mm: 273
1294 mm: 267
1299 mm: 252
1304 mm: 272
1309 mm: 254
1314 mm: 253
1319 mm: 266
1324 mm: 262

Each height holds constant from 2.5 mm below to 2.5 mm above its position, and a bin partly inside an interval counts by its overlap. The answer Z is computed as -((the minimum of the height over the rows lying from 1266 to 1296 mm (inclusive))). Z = -262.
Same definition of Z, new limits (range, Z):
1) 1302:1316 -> -253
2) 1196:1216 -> -224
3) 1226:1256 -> -189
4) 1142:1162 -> -254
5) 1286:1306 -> -252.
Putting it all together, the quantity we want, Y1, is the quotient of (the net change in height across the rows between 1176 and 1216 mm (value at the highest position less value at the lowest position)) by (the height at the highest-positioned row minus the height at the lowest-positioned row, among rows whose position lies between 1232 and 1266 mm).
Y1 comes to -2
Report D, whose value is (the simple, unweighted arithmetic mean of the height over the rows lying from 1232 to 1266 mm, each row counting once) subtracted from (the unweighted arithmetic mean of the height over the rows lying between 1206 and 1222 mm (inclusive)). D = -1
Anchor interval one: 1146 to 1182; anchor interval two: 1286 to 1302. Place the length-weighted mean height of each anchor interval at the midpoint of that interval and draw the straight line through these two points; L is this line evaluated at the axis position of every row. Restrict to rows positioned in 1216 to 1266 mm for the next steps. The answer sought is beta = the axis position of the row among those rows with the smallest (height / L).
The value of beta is 1224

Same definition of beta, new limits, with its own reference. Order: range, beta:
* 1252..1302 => 1254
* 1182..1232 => 1224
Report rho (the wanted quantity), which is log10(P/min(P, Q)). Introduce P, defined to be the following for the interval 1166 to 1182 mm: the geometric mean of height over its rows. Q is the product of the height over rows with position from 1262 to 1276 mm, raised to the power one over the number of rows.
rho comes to 0.031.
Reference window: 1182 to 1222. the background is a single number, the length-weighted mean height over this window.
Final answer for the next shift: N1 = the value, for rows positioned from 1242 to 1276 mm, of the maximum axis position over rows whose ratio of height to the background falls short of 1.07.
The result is 1264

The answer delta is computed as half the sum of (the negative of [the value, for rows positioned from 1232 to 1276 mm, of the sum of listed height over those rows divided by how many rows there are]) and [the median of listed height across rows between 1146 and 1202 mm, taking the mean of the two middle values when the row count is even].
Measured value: 22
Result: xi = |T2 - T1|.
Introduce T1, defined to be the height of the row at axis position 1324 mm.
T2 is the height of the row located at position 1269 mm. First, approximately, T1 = 262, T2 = 269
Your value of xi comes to 7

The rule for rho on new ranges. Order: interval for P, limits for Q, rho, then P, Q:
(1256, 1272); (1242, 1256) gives 0.041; 238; 216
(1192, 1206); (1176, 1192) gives 0.000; 261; 277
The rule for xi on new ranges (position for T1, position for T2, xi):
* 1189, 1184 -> 16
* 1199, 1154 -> 11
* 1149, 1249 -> 65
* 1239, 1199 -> 29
